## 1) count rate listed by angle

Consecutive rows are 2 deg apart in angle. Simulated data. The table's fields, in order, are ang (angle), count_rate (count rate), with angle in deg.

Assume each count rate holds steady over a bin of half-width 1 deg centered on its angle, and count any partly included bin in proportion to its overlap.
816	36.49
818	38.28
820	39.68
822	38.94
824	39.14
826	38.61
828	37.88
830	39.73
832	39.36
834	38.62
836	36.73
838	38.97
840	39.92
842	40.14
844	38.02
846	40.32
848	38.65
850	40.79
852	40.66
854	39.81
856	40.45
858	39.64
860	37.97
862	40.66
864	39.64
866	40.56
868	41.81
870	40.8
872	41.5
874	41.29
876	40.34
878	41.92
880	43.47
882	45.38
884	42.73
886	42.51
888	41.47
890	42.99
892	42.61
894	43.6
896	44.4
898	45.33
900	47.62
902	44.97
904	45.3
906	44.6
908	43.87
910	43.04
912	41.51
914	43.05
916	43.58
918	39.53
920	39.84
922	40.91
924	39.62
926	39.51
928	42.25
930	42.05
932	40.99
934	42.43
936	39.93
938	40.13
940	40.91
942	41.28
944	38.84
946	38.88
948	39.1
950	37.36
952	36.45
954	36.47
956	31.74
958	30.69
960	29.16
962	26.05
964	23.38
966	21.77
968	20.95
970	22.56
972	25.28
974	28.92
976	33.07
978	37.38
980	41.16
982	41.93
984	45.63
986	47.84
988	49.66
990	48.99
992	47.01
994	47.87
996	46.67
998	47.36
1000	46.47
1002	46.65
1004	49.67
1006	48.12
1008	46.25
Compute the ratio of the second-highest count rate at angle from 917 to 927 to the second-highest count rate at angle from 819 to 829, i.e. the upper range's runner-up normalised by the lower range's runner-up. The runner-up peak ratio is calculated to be 1.02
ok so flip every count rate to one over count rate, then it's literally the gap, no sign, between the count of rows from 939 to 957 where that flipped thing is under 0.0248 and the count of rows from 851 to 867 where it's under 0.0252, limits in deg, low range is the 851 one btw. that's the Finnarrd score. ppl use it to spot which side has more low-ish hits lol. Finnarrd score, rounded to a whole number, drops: 3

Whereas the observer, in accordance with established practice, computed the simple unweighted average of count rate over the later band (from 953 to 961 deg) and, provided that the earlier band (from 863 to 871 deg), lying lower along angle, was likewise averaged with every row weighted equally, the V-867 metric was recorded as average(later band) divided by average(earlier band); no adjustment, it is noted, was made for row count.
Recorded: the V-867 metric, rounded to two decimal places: 0.79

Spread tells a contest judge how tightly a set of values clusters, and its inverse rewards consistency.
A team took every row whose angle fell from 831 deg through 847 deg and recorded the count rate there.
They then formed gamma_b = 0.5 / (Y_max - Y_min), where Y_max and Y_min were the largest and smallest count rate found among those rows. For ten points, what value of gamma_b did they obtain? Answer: 0.14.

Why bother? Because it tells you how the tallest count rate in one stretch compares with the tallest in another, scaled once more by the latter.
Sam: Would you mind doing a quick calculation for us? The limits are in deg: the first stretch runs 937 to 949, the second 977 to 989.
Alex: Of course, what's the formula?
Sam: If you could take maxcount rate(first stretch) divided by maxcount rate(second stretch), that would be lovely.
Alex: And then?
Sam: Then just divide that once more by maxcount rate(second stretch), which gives 0.017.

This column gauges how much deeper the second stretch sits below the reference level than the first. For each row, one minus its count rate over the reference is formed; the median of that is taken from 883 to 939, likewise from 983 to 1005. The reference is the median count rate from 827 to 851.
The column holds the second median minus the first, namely -0.12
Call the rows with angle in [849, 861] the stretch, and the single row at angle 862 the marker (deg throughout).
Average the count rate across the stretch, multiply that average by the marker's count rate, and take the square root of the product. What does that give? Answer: 40.3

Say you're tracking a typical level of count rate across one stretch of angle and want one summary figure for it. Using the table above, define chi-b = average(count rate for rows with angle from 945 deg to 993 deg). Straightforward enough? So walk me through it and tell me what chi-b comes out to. 35.1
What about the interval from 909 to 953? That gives 40.5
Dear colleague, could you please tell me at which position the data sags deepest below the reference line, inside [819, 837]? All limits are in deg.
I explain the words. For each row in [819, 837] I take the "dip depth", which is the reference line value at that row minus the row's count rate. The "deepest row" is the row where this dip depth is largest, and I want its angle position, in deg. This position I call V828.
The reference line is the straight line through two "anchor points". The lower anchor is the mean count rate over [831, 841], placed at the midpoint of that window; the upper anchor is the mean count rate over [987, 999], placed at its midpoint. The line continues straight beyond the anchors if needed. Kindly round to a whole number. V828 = 836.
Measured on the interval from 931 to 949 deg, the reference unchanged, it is 946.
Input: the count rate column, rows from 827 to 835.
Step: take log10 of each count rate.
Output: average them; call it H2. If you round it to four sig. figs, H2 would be 1.590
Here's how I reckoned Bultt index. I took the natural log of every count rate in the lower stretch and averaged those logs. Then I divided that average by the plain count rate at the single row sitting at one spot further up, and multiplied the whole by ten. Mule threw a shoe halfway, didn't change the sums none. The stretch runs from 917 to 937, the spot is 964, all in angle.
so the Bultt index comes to 1.59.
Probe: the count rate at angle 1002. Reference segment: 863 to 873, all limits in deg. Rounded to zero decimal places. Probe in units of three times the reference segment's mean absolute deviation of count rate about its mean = 25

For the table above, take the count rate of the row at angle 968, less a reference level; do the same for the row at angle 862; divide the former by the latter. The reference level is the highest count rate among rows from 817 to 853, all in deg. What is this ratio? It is 153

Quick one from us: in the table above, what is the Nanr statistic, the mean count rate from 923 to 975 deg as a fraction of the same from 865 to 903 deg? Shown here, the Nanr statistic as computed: 0.80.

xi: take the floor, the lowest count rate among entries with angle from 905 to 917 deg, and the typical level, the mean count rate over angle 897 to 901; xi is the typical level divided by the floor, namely 1.1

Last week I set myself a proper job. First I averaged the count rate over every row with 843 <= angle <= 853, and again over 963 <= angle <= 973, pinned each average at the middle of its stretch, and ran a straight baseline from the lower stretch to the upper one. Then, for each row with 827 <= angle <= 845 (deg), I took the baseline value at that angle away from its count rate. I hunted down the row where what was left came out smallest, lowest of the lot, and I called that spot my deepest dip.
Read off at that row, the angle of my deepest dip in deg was 836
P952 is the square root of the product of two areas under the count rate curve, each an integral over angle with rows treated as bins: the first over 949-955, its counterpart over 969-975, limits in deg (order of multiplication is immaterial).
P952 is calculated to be 184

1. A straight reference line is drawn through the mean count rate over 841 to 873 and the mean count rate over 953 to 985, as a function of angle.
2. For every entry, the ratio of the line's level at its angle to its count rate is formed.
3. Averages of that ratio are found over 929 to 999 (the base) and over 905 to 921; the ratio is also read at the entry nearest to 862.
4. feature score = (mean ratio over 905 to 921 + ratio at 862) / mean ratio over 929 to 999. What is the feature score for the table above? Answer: 2.03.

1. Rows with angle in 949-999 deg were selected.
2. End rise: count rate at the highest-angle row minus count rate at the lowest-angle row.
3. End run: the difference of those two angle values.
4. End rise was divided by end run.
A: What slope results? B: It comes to 0.21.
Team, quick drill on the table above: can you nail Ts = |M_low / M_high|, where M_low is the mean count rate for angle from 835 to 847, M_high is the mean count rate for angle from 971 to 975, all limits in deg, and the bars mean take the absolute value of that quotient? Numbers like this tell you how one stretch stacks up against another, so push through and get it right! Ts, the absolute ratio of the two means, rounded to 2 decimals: 1.44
